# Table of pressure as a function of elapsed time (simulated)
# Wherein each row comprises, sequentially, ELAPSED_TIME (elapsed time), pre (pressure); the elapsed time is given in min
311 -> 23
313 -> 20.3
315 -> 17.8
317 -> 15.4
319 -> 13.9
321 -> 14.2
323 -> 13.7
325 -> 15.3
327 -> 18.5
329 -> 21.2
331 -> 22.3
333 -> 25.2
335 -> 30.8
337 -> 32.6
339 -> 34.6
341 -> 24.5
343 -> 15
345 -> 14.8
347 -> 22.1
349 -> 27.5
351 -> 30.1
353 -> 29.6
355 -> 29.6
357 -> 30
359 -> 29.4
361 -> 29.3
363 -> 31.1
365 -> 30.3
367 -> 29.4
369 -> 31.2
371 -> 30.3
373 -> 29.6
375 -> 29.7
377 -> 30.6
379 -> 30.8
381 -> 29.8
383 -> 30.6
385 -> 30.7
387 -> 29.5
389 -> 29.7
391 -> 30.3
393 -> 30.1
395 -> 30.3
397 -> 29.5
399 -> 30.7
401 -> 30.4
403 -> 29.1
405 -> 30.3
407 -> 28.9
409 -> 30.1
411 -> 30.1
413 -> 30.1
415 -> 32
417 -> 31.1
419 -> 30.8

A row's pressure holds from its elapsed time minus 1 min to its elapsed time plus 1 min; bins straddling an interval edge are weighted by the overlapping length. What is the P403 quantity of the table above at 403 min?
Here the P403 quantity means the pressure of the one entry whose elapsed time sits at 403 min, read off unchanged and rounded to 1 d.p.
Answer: 29.1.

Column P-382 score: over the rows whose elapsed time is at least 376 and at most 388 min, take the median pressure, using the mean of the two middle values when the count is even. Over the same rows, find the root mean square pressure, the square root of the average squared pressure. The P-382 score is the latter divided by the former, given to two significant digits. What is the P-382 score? 0.99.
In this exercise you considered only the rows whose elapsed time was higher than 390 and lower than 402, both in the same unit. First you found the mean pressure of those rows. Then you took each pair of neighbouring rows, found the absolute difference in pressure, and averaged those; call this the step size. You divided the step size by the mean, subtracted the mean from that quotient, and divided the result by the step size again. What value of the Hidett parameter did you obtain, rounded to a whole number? -56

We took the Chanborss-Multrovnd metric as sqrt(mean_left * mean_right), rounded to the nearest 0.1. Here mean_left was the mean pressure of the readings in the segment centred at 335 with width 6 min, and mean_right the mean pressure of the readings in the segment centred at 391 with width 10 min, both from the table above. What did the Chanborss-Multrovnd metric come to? 29.8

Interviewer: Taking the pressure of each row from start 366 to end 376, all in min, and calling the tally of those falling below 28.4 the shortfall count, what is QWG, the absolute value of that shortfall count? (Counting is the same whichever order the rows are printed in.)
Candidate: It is 0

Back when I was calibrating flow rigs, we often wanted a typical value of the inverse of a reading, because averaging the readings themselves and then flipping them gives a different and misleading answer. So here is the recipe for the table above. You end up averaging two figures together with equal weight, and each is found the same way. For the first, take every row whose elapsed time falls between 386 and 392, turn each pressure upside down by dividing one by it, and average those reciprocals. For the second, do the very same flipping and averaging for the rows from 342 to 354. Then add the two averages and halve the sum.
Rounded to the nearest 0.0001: 0.0403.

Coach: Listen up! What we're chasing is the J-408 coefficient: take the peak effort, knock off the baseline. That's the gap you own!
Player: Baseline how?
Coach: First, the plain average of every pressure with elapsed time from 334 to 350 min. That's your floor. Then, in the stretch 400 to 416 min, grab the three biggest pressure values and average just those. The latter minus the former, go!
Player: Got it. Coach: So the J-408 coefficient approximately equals 5.7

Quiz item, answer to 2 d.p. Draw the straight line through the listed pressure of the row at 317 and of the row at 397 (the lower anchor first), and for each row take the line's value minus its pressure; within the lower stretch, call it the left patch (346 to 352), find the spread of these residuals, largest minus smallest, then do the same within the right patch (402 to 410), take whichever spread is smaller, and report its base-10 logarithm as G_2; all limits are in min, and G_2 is 0.24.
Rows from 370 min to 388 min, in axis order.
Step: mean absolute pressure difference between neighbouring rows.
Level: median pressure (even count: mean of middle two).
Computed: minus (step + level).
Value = -30.9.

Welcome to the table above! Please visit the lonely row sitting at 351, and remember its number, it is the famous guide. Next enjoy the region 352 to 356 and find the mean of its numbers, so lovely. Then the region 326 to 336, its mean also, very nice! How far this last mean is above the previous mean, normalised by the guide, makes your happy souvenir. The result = -0.20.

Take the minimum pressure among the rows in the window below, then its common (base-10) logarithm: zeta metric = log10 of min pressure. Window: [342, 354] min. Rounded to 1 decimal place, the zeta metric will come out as 1.2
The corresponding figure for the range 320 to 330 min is 1.1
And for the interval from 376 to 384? 1.5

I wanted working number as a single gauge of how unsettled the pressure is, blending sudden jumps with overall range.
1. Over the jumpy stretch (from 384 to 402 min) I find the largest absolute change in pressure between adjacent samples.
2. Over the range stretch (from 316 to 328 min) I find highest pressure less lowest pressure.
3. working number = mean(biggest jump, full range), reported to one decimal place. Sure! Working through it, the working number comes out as 3.0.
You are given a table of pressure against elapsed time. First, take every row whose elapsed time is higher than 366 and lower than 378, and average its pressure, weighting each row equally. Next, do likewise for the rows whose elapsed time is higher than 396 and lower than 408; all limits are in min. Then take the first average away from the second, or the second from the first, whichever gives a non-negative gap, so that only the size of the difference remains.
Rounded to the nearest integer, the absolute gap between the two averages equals 0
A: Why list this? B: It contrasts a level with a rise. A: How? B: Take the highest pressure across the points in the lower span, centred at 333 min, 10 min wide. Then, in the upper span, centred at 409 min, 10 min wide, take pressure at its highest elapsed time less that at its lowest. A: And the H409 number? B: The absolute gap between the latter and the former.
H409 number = 33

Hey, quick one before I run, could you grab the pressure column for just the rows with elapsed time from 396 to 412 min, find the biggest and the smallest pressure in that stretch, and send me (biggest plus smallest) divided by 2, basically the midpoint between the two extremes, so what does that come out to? 29.8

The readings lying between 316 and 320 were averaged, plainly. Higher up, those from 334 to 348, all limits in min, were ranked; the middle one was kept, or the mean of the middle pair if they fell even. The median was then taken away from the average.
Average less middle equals -10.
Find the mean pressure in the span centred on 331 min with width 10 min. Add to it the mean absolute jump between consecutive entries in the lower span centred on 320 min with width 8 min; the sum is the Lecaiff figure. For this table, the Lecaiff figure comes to 24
